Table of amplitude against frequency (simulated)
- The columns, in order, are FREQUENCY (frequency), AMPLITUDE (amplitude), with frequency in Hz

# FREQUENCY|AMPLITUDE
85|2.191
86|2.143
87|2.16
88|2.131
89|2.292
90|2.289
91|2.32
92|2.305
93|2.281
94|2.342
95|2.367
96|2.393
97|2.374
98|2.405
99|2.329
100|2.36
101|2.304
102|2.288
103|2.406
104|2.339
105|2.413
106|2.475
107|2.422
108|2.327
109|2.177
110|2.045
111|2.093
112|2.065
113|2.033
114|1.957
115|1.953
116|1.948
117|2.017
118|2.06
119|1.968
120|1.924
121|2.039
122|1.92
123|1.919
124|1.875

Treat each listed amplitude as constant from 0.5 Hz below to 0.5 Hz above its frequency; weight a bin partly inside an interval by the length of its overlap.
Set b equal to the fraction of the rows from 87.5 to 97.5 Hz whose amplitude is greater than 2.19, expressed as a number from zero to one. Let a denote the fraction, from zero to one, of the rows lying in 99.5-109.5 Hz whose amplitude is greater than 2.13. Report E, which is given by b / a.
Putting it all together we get 0.9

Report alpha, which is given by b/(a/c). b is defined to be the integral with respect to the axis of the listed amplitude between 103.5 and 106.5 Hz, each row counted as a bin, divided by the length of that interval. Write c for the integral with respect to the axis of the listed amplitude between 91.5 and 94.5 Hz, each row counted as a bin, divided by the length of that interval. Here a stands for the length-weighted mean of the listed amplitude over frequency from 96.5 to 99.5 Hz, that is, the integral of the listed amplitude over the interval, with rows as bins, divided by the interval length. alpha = 2.35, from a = 2.369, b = 2.41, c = 2.31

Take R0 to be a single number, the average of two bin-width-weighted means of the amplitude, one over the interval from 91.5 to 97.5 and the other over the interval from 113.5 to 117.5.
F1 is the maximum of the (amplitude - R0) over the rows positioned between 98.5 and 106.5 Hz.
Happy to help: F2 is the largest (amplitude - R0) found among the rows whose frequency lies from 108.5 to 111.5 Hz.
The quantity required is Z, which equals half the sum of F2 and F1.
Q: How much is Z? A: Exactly 0.17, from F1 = 0.32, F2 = 0.02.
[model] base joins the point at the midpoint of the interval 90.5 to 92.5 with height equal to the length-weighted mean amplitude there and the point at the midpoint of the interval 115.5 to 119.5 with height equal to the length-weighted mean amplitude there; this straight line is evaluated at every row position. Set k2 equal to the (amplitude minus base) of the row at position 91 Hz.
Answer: 0.00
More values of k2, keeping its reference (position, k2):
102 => 0.10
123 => -0.01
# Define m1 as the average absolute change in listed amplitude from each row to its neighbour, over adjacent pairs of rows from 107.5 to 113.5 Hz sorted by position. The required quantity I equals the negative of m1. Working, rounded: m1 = 0.078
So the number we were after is -0.078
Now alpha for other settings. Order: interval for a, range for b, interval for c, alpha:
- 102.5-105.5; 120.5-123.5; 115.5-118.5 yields 1.65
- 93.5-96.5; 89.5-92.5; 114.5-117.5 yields 1.92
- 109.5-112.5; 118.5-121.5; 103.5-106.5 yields 2.30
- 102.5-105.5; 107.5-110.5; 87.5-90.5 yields 2.05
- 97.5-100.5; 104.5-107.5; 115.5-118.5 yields 2.07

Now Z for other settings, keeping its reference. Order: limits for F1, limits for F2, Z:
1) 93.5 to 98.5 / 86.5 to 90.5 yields 0.19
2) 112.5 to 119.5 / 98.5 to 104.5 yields 0.08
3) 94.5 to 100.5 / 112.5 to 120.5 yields 0.08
